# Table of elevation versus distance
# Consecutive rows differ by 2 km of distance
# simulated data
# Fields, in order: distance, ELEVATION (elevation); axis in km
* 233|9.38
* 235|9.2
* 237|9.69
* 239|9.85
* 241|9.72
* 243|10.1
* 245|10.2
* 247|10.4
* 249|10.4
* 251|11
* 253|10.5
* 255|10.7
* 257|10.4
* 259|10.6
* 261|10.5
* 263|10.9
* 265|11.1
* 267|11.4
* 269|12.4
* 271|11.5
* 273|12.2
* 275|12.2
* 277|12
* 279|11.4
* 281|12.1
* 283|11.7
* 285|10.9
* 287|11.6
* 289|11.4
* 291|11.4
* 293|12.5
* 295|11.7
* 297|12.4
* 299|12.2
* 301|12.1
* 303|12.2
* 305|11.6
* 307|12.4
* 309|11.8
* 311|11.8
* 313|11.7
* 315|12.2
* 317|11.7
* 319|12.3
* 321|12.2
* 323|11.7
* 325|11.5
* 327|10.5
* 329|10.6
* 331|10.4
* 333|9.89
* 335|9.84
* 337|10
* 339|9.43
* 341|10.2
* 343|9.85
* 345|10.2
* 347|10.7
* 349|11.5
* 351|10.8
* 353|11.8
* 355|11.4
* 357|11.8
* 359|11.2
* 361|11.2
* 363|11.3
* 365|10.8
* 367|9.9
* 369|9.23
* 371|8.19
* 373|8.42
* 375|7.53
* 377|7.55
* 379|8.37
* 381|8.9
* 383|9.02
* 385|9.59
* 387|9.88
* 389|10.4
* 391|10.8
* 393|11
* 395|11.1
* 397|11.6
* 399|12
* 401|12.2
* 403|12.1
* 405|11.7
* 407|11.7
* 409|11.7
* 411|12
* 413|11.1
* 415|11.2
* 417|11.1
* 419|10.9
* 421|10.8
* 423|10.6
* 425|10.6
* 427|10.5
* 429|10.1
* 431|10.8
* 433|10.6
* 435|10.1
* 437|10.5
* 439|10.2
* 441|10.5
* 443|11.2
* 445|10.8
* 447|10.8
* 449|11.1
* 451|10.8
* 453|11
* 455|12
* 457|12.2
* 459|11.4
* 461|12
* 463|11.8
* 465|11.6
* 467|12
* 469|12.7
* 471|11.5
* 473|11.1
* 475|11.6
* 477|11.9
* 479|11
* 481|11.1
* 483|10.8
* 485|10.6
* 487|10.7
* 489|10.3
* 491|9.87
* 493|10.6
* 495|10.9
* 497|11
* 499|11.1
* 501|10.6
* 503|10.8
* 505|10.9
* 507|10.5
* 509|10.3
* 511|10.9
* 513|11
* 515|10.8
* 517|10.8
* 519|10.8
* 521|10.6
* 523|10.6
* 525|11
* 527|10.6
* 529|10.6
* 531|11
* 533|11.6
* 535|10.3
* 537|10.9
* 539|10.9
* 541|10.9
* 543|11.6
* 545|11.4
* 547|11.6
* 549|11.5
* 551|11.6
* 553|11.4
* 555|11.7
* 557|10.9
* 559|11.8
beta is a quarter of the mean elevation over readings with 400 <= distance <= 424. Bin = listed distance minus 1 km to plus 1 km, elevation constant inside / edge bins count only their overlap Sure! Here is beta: 2.86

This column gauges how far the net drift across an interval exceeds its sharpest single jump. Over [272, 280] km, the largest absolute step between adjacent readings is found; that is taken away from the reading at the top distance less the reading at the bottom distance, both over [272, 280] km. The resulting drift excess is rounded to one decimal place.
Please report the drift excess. -1.4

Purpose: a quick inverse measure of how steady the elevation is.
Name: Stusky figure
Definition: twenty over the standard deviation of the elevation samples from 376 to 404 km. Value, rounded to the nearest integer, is 14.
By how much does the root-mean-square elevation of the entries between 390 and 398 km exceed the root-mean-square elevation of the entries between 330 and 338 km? 1.1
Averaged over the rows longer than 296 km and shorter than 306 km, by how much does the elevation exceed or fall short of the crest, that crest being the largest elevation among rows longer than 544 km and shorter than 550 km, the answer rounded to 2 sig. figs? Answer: 0.50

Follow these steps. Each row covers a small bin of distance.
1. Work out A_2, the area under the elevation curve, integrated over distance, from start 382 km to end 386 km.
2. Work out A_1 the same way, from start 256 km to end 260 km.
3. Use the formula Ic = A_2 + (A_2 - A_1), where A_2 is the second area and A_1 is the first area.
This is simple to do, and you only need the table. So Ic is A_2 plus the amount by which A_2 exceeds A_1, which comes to 32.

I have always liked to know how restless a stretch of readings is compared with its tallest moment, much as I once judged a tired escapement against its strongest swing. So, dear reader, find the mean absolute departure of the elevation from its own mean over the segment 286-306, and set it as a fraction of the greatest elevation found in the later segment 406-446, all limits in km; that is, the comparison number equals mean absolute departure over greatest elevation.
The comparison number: 0.031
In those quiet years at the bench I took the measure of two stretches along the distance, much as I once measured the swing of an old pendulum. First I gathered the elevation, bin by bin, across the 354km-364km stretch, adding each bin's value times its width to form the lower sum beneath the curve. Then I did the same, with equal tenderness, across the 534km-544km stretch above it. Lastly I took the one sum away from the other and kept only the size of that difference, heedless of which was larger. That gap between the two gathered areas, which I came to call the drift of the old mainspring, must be 4.6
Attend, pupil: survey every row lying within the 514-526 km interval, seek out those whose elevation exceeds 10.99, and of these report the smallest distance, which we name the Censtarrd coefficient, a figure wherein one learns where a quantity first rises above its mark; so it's 525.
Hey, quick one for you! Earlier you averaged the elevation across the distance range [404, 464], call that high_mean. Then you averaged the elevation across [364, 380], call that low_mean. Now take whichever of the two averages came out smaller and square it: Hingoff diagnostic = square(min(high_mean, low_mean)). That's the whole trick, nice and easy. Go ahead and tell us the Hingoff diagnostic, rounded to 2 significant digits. 77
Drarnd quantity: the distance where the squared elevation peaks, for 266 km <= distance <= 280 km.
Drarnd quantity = 269 km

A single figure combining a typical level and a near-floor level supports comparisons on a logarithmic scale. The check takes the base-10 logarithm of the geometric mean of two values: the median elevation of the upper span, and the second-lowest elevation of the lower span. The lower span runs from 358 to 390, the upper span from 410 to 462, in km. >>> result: 0.96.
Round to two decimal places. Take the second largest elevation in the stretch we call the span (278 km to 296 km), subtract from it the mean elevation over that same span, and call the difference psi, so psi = 0.47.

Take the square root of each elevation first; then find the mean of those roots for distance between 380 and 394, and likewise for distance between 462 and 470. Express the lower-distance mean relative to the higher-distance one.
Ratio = 0.91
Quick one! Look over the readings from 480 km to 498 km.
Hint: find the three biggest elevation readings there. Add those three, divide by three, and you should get 11.00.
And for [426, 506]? 12.30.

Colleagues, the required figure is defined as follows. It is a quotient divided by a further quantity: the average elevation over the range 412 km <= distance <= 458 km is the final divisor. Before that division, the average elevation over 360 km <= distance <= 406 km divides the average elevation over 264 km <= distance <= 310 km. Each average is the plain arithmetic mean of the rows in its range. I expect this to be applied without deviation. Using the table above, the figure 0.108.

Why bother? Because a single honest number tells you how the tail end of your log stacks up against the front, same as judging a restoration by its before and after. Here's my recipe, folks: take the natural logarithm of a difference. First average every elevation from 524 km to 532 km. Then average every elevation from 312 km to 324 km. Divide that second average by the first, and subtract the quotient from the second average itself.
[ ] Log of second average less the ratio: 2.38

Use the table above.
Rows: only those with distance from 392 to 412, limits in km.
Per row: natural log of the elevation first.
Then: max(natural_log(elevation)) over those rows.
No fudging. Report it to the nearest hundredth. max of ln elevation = 2.50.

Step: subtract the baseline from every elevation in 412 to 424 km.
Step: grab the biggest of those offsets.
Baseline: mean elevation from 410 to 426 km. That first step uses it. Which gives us 0.2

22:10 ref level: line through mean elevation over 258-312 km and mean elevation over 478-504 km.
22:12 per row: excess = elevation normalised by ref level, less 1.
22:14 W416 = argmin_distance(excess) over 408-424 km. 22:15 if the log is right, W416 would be 423 km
